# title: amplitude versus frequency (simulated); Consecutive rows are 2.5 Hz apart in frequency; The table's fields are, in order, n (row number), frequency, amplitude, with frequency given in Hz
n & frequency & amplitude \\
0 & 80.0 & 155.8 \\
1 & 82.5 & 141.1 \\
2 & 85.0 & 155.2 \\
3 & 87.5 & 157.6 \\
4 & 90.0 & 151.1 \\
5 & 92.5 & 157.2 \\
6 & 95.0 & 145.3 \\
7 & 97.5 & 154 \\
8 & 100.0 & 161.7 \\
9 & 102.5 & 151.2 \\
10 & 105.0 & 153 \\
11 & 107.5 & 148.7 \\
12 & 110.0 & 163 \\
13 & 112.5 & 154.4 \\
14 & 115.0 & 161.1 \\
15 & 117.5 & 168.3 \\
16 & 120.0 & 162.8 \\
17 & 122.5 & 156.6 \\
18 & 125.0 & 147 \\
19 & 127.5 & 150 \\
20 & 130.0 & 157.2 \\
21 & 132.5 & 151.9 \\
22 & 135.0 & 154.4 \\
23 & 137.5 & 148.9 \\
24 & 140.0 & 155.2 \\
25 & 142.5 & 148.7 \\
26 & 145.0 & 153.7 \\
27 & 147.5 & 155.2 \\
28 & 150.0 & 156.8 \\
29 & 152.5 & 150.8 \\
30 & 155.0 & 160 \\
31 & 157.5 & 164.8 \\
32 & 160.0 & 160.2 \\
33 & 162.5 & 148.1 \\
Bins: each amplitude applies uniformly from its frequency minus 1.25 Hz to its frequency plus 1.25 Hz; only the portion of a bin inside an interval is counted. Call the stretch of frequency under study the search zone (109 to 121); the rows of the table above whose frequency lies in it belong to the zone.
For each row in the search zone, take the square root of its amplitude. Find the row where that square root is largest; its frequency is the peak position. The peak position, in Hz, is 117.5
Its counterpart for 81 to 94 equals 87.5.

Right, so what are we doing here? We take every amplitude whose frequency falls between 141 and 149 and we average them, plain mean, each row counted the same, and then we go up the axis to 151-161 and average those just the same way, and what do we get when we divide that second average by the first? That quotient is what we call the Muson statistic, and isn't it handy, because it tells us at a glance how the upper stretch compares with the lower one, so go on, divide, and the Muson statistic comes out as 1.04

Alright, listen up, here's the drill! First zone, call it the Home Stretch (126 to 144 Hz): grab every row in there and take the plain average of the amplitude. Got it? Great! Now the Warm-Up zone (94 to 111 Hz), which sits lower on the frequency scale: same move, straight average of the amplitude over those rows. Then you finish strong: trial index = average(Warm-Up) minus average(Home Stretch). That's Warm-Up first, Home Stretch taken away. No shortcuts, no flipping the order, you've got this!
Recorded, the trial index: 2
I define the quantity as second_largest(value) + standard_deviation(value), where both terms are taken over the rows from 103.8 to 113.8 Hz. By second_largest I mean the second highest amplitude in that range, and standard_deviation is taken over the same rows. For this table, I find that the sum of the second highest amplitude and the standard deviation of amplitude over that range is 160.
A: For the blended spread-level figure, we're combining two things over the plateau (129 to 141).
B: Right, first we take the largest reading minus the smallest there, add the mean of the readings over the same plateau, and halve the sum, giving 80.9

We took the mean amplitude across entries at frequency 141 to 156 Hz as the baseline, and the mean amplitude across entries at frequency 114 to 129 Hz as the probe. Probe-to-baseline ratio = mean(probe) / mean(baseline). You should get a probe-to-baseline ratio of 1.02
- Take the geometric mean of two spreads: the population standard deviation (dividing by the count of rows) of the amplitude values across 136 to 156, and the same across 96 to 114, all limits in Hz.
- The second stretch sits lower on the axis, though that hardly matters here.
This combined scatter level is 4.27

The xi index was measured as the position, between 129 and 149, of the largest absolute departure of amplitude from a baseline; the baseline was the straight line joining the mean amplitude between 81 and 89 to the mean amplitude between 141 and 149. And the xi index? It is 130.0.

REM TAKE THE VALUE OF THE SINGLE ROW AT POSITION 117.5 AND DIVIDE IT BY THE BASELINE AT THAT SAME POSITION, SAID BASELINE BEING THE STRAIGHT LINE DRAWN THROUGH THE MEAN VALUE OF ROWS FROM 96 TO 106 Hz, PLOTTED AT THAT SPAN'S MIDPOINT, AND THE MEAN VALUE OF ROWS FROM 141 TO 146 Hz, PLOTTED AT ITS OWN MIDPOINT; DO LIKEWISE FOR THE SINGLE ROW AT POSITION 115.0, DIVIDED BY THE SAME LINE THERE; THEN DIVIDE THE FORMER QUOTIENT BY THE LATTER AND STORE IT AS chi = 1.05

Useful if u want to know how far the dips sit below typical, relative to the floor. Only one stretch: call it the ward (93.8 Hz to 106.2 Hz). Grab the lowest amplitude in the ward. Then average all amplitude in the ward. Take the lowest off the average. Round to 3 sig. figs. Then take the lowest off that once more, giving -138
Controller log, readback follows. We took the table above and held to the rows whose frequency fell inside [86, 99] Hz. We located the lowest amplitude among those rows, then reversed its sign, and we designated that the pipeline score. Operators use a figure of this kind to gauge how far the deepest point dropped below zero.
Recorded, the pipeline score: -145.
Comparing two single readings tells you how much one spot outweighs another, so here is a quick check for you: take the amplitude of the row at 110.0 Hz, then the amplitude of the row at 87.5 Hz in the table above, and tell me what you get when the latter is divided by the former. 0.97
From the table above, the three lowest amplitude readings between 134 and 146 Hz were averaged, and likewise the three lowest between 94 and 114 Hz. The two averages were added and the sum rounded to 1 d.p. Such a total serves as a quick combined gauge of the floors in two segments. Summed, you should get 298.8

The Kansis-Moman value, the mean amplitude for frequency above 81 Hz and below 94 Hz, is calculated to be 152.4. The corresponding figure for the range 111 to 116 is 157.8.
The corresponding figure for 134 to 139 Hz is 151.7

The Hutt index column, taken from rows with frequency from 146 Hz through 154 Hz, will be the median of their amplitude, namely 155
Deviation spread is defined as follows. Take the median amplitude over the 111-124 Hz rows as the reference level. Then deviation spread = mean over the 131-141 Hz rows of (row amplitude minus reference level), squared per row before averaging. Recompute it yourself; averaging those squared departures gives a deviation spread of 78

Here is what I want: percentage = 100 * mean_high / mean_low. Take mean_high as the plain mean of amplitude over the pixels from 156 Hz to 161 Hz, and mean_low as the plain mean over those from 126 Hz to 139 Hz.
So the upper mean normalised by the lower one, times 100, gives 106.6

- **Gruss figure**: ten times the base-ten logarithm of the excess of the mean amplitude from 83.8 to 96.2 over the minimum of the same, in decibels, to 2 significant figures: 9.0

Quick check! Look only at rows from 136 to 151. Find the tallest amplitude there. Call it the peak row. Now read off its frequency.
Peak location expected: 150.0 Hz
